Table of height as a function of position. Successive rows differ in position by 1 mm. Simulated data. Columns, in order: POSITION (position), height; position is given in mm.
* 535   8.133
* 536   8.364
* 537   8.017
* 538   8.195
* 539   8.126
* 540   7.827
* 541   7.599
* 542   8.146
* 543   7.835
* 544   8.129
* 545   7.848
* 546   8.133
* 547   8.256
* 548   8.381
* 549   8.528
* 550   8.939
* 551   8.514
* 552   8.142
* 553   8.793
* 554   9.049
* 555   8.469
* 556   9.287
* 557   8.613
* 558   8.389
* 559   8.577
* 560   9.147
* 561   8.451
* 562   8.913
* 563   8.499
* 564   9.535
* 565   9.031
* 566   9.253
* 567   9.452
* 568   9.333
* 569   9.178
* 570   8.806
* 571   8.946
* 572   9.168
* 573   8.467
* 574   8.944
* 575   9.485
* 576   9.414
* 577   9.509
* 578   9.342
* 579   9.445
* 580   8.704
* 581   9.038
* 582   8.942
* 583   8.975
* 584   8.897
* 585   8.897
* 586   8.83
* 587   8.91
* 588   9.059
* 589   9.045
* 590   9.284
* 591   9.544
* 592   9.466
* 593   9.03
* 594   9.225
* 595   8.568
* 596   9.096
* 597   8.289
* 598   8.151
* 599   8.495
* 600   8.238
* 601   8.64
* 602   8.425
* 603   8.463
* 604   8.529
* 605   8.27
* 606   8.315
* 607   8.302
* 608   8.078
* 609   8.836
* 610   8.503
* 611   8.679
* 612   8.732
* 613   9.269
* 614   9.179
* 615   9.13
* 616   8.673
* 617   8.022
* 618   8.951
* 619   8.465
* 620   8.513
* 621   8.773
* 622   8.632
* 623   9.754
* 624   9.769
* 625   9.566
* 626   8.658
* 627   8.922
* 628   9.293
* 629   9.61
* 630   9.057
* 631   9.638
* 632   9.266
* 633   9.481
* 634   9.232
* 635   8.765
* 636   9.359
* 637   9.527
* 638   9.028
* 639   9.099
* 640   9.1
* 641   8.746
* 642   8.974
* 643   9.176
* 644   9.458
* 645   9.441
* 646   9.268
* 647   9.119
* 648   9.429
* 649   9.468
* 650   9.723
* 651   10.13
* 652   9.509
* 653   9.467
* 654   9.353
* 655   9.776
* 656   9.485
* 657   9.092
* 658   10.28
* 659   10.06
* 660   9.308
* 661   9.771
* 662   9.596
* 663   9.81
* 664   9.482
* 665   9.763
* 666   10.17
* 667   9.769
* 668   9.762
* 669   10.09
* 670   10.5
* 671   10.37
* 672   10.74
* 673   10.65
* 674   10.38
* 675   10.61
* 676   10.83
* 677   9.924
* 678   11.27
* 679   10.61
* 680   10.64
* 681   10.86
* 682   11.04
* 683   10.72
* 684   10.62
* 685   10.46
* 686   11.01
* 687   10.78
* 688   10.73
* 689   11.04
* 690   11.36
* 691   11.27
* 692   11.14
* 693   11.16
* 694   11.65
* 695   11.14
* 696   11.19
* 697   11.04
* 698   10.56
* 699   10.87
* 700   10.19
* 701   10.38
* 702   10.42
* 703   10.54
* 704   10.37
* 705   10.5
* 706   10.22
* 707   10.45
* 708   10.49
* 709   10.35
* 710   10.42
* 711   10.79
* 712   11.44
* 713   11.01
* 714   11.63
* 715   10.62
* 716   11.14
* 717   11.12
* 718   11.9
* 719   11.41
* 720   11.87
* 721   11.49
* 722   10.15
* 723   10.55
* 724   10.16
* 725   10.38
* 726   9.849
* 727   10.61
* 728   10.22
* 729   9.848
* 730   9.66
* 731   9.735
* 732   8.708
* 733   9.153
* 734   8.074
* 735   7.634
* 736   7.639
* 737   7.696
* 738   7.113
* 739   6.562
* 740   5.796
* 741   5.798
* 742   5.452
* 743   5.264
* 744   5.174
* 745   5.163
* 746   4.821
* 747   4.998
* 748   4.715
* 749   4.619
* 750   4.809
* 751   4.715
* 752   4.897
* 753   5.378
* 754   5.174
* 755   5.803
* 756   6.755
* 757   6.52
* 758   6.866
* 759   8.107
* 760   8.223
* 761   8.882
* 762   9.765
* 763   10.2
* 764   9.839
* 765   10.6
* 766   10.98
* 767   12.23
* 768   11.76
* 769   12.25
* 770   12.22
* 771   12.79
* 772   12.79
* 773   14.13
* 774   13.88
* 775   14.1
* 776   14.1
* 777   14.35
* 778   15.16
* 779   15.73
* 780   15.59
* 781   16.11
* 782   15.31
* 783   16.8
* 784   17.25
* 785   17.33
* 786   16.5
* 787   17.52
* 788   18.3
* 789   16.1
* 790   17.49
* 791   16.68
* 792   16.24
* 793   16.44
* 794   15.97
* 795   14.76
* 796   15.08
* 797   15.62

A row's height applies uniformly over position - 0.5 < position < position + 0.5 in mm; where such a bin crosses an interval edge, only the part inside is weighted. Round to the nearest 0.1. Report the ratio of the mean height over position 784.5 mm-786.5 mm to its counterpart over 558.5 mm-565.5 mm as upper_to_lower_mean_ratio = 1.9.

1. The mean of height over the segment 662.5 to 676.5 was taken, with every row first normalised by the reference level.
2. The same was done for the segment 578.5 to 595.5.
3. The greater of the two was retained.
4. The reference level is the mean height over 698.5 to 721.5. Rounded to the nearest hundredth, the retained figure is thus 0.94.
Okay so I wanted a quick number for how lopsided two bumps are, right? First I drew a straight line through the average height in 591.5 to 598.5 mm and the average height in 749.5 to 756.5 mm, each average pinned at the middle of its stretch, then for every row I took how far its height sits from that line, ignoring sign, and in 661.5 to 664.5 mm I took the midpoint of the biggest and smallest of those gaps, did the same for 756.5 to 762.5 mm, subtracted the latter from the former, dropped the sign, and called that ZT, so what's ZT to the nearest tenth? 0.6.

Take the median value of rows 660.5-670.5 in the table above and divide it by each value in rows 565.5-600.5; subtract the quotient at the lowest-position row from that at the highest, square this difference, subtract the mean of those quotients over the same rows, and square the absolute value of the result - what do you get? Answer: 1.14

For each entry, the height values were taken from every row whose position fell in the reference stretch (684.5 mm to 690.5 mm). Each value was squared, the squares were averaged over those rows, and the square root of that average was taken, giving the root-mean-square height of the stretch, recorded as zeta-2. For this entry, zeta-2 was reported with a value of 10.9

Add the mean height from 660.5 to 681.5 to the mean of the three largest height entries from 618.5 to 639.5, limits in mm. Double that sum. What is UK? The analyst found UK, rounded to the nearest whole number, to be 40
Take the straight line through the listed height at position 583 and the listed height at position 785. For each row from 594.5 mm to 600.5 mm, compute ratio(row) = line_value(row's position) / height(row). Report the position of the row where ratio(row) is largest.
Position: 598 mm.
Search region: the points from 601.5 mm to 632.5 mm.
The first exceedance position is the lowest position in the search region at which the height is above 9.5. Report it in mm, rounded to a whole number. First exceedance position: 623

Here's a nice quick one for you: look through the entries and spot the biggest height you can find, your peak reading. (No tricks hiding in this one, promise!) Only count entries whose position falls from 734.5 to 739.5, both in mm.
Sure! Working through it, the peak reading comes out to 7.696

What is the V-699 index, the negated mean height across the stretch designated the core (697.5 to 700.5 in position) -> -10.5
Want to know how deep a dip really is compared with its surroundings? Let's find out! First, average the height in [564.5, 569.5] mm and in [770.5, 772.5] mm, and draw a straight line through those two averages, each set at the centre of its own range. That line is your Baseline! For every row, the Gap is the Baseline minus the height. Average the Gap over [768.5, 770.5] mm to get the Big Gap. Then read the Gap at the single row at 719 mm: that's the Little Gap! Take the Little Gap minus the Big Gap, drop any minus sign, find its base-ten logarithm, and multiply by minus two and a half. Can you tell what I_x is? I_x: 3.3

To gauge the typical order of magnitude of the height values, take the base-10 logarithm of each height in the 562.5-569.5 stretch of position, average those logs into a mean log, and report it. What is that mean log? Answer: 0.96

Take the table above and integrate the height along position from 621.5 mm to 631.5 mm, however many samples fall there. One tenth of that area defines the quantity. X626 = 9.3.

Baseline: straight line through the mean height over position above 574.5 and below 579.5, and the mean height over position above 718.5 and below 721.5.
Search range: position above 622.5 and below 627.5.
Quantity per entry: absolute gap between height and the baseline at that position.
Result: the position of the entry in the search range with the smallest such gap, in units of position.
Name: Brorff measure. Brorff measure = 623 mm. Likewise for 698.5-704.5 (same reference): 699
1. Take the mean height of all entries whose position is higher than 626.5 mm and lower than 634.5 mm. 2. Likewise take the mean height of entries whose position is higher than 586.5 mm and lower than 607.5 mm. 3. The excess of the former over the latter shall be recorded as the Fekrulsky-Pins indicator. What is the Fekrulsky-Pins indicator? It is 0.6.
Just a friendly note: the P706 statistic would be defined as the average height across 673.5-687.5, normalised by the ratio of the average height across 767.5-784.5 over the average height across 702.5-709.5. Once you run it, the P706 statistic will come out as 7.8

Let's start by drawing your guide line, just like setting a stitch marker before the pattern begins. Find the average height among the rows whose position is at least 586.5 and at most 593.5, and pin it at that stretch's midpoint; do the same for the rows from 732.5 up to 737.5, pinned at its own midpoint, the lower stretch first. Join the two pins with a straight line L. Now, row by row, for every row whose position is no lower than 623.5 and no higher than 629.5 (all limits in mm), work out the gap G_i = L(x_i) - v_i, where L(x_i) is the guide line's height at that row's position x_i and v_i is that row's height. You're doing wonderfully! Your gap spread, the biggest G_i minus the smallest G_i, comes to 1.1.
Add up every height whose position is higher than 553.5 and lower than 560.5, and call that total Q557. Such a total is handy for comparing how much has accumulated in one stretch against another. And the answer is 62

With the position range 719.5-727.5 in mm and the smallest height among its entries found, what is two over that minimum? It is 0.203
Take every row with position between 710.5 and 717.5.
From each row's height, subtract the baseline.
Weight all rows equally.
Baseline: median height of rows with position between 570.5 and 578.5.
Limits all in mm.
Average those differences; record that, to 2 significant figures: 1.9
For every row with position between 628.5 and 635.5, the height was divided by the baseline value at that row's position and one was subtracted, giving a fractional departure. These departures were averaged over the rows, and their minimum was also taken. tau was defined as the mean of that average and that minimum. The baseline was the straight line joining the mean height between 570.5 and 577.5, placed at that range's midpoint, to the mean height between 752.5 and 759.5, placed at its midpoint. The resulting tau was 0.10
